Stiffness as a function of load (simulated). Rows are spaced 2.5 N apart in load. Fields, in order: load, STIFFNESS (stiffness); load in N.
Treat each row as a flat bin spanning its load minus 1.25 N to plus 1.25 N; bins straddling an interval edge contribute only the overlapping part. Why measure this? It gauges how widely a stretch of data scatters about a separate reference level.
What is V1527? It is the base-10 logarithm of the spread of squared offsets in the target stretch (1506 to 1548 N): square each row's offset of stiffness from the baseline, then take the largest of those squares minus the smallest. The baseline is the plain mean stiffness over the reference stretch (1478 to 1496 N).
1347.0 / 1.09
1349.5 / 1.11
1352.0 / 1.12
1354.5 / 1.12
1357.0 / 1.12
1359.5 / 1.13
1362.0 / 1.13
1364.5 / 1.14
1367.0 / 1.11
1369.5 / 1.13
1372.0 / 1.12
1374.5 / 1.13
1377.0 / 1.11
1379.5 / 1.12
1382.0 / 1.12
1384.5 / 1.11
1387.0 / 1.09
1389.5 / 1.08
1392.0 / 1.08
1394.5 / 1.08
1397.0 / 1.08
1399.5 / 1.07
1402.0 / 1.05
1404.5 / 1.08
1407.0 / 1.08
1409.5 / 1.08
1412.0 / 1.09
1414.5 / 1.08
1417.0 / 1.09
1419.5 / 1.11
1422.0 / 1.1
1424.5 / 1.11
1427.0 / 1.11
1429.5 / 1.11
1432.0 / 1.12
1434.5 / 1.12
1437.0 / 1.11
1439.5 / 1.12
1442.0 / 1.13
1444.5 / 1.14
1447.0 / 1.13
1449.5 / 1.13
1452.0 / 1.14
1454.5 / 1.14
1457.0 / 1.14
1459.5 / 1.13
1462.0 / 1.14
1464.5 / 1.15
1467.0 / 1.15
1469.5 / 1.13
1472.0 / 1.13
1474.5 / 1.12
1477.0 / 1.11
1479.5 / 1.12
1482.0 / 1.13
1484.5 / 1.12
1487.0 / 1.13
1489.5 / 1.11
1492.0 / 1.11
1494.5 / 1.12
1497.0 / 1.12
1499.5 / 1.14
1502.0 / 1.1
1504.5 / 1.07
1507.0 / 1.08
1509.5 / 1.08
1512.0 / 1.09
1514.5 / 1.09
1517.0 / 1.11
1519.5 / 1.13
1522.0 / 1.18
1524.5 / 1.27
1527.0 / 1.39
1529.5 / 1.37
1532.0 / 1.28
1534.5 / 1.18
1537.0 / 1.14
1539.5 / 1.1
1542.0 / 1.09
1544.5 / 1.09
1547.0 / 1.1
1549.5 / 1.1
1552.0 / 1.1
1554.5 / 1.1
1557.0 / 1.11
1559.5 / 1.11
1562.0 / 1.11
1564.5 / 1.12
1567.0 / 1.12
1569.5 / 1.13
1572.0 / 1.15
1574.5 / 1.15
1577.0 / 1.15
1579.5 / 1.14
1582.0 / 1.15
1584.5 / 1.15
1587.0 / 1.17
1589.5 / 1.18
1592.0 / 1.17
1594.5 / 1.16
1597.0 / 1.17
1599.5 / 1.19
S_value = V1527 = -1.14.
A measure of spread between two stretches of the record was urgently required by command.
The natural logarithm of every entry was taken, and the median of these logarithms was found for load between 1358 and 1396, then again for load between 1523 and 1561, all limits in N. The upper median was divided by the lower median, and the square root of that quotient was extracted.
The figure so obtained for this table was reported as 0.96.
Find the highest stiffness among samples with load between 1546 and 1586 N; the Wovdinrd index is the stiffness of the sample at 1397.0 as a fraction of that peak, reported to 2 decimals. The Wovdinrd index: 0.94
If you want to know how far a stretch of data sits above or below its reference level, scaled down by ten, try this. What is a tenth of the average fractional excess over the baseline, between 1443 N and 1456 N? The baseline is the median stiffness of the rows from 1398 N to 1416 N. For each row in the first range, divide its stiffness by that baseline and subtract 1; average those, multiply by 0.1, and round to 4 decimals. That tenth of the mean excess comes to 0.0052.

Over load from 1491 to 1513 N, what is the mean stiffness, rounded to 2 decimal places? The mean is 1.10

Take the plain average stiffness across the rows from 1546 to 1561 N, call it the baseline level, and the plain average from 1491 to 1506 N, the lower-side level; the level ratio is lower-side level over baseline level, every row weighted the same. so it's 1.01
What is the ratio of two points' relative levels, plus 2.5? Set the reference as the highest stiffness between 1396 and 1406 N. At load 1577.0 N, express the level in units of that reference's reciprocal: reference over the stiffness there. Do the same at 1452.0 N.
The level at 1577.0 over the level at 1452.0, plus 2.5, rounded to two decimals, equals 3.49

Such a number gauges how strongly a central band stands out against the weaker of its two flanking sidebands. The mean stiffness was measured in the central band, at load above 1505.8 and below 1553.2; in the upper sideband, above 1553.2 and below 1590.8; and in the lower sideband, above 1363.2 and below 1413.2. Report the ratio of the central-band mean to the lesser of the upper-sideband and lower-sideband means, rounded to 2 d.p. 1.05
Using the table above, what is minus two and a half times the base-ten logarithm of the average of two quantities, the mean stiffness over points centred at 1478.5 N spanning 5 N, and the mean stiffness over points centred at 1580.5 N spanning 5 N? -0.133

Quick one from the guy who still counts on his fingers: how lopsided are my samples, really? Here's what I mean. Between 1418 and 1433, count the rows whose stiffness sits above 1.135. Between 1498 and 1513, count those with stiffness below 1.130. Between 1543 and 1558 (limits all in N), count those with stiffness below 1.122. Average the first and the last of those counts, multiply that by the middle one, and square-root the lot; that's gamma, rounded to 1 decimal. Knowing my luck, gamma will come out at 3.9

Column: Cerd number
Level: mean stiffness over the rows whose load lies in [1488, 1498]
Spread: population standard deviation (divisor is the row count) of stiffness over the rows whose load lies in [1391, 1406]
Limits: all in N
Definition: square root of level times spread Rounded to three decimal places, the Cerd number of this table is 0.111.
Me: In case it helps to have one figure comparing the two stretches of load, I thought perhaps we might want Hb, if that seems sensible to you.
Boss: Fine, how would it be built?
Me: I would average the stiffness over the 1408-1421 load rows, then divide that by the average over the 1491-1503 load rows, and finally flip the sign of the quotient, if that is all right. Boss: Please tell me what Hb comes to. -0.97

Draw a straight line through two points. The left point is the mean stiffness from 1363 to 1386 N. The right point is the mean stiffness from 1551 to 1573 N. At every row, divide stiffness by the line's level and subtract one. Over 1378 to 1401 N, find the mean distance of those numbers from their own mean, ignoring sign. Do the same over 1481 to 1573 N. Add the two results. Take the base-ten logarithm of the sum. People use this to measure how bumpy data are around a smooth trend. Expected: -1.25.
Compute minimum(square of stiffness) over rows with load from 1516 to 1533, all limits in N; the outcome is 1.23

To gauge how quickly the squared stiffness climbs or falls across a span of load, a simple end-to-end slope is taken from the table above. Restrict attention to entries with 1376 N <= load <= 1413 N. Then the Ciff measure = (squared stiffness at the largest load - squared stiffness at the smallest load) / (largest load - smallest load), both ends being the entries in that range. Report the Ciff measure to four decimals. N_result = -0.0013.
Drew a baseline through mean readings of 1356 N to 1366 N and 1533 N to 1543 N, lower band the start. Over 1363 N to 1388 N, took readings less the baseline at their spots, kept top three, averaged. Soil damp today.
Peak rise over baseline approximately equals 0.003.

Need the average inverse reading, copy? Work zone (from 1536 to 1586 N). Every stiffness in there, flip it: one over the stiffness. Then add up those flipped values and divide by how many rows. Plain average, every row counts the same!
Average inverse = 0.893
